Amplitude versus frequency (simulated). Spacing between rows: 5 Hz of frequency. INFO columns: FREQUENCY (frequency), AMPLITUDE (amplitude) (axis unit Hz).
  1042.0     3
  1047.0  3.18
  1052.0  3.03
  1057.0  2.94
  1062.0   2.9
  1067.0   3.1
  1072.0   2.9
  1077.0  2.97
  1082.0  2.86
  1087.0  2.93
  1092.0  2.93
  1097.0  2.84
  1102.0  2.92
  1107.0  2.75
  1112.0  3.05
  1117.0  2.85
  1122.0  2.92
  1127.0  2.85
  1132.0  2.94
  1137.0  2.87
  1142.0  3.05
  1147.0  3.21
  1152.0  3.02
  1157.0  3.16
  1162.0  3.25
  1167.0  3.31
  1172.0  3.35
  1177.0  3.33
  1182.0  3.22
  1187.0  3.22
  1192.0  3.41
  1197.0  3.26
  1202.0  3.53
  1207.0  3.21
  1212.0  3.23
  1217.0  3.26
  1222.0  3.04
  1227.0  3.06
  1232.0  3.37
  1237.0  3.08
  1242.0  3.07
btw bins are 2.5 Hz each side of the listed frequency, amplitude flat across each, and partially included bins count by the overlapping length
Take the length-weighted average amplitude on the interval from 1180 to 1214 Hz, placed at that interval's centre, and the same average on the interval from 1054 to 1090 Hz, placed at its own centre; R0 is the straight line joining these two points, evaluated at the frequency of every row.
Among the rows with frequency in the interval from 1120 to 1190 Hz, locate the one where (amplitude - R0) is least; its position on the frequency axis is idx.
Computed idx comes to 1137.0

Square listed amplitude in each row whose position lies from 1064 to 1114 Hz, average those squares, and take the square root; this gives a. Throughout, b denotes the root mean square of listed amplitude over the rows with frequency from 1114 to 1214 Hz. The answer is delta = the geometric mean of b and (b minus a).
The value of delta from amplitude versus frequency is 0.87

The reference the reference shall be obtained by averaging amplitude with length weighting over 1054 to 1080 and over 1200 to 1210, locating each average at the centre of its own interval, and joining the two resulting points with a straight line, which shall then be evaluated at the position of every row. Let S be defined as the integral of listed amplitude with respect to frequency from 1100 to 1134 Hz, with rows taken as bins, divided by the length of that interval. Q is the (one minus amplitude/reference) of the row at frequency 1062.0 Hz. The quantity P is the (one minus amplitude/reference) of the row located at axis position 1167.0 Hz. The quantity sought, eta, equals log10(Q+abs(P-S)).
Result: 0.47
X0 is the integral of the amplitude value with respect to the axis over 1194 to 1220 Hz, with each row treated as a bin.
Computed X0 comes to 86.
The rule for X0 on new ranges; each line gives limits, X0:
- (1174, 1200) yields 86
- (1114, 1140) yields 75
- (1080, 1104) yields 70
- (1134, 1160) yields 80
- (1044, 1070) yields 79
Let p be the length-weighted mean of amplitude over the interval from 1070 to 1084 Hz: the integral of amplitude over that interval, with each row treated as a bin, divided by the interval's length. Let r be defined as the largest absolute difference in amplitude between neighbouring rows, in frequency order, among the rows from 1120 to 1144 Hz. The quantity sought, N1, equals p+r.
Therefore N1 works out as 3.09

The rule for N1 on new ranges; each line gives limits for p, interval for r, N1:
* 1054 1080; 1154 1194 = 3.15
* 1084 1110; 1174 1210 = 3.20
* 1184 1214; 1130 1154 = 3.50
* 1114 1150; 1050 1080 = 3.16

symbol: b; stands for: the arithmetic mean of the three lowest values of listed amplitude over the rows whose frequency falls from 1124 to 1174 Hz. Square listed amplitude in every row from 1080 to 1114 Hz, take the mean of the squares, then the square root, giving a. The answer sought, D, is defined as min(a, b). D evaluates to 2.89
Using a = 2.90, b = 2.89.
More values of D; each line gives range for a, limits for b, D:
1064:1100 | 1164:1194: 2.93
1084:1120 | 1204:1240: 2.90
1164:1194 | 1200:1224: 3.16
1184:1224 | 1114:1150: 2.86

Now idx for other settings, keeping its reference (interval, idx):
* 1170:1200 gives 1187.0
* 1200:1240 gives 1237.0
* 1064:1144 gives 1107.0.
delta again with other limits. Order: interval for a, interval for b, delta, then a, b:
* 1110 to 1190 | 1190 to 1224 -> 0.76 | 3.10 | 3.28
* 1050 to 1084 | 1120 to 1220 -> 0.85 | 2.96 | 3.19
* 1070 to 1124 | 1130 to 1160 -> 0.66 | 2.90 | 3.04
